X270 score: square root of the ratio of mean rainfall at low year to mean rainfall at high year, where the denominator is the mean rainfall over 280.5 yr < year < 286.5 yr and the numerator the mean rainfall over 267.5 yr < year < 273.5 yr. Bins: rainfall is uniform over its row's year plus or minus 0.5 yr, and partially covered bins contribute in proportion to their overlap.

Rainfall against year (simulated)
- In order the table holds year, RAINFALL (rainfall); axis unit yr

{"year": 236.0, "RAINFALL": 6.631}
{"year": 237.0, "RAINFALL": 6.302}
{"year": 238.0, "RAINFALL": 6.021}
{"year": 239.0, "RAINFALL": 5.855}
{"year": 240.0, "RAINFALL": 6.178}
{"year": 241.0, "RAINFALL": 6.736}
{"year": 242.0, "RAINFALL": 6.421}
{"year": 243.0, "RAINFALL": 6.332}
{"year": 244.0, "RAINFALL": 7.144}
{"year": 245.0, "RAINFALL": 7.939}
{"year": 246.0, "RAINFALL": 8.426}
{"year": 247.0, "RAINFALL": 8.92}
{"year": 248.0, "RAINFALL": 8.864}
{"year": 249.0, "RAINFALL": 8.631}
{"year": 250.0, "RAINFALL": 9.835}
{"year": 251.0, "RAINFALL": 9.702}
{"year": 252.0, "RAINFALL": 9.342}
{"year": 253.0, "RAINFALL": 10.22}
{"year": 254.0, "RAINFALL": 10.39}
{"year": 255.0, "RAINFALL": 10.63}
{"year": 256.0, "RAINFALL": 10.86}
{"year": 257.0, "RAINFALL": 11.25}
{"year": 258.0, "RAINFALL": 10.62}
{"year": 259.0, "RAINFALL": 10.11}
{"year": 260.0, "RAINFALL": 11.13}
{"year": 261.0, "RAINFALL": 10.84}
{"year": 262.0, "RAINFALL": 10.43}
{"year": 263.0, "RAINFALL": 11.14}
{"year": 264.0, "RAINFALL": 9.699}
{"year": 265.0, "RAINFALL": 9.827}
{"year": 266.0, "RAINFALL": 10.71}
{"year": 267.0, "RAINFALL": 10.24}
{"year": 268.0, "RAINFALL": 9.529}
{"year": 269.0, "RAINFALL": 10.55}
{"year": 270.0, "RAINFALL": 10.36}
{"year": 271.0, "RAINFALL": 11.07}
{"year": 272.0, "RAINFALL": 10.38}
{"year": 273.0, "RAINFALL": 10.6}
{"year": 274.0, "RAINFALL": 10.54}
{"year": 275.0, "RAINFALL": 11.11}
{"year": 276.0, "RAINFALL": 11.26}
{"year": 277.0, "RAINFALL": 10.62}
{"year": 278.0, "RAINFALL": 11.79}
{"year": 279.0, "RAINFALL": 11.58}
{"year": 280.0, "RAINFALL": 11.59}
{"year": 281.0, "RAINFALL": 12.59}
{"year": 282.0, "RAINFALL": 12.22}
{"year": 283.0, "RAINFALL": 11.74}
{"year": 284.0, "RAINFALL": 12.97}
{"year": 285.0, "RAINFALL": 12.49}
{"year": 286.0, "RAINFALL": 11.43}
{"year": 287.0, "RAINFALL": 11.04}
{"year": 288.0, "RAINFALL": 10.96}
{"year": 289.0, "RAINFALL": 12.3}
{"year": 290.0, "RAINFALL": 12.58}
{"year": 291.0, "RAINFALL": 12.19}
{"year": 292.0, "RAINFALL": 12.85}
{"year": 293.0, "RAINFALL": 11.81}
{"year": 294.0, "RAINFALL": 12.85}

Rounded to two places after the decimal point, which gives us 0.92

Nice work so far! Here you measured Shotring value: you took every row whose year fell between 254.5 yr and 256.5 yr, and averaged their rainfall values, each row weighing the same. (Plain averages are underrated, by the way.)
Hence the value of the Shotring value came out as 10.7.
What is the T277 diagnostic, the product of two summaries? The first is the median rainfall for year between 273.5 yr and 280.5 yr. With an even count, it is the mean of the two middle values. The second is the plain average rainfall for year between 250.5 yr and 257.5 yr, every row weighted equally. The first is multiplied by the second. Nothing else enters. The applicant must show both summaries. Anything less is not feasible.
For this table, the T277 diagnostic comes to 116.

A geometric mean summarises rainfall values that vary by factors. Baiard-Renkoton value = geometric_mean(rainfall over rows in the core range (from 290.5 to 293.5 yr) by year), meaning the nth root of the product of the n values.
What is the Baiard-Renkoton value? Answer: 12.3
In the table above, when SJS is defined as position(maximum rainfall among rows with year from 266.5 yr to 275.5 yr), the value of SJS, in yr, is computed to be 275.0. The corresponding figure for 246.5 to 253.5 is 253.0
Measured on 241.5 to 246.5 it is 246.0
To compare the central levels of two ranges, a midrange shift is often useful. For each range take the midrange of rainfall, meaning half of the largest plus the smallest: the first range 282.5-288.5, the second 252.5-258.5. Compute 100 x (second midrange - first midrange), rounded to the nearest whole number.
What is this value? -123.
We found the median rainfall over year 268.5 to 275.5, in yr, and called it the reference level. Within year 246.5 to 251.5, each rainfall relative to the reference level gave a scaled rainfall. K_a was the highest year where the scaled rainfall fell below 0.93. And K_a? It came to 251.0 yr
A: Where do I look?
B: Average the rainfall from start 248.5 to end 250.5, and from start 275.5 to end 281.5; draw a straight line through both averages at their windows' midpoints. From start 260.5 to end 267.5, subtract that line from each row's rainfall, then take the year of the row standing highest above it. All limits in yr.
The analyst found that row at 263.0 yr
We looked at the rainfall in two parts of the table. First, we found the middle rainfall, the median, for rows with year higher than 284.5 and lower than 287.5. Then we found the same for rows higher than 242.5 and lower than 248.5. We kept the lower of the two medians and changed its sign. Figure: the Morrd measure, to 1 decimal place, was -8.2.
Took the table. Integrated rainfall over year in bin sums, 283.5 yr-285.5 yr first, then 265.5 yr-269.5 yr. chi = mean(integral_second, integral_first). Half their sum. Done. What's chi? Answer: 33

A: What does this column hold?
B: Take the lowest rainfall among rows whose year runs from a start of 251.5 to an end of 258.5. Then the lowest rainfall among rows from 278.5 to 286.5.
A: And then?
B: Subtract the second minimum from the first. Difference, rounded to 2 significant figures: -2.1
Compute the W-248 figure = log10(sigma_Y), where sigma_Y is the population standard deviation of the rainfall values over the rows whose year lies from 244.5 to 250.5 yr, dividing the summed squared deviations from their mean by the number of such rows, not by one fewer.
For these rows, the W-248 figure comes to -0.24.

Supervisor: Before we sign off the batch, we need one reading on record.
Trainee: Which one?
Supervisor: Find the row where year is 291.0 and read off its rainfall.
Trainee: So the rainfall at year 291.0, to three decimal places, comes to 12.190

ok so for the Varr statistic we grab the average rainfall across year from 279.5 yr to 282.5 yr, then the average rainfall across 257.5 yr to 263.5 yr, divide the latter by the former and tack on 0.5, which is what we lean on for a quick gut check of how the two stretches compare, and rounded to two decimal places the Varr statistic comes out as 1.38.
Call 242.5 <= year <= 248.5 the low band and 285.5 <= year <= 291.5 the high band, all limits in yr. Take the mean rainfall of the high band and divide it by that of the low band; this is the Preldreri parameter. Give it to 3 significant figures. 1.48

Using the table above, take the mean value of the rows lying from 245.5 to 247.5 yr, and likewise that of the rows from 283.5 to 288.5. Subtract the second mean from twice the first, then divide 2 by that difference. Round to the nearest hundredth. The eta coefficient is 0.36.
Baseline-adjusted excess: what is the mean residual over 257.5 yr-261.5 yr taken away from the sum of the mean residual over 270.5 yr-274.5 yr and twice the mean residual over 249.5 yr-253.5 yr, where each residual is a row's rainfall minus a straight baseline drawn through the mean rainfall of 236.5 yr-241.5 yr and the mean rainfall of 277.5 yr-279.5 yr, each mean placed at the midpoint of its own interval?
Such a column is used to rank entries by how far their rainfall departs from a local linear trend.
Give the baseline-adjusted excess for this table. 1.8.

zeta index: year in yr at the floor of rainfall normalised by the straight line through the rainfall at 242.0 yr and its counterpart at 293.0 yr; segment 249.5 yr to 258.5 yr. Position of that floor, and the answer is 252.0 yr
